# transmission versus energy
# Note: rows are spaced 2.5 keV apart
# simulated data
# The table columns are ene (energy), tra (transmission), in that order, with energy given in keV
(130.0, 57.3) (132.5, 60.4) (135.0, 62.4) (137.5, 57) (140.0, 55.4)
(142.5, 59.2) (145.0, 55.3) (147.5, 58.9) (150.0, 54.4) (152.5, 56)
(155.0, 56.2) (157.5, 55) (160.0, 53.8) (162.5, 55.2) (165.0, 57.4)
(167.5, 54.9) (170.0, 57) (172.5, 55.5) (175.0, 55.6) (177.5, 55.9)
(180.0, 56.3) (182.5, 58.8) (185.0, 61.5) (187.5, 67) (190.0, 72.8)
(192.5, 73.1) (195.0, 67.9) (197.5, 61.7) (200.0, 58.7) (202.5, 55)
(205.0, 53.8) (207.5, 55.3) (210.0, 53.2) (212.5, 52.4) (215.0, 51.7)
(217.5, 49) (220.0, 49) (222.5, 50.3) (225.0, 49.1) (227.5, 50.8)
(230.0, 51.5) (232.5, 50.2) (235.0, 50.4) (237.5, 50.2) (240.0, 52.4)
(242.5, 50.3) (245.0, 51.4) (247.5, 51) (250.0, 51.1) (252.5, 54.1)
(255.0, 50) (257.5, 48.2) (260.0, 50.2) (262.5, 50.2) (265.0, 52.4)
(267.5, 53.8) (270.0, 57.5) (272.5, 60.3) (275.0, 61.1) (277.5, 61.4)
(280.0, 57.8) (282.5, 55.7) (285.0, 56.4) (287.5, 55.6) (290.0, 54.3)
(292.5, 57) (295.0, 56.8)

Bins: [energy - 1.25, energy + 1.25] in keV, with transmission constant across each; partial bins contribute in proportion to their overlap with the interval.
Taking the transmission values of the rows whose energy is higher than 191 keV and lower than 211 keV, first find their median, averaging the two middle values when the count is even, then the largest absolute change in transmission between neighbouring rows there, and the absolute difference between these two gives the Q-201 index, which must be 50.8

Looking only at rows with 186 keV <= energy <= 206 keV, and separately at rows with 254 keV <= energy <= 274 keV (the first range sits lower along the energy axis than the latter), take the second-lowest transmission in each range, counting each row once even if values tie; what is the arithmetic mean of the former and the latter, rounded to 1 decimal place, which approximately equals 52.5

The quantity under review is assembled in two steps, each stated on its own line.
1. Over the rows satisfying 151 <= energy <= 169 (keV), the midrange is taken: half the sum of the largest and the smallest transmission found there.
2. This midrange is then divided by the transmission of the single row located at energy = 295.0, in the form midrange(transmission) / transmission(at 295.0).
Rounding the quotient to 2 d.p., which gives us 0.98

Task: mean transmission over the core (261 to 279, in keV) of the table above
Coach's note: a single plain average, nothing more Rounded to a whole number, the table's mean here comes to 57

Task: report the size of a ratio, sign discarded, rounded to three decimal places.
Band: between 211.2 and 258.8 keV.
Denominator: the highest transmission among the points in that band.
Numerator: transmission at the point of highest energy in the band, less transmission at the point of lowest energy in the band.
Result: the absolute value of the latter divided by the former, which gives 0.078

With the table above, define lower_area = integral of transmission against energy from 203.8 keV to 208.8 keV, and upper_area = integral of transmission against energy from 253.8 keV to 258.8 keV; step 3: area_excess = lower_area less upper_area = 27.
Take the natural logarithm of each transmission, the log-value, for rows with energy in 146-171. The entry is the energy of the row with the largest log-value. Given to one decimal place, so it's 147.5 keV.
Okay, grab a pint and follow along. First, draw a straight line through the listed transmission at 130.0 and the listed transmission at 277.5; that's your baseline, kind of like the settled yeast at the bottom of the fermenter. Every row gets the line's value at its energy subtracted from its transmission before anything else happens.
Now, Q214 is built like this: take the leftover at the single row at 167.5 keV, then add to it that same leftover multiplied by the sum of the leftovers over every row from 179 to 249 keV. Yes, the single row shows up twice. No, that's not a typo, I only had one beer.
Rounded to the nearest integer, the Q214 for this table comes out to 392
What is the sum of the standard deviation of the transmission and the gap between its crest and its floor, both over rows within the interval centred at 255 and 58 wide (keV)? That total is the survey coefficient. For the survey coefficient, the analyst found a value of 17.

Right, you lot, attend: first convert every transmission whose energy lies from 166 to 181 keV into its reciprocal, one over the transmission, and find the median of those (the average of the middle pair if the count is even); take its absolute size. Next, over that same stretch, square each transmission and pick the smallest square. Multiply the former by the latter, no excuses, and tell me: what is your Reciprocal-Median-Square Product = 54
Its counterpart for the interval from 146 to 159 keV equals 53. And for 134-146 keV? 54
